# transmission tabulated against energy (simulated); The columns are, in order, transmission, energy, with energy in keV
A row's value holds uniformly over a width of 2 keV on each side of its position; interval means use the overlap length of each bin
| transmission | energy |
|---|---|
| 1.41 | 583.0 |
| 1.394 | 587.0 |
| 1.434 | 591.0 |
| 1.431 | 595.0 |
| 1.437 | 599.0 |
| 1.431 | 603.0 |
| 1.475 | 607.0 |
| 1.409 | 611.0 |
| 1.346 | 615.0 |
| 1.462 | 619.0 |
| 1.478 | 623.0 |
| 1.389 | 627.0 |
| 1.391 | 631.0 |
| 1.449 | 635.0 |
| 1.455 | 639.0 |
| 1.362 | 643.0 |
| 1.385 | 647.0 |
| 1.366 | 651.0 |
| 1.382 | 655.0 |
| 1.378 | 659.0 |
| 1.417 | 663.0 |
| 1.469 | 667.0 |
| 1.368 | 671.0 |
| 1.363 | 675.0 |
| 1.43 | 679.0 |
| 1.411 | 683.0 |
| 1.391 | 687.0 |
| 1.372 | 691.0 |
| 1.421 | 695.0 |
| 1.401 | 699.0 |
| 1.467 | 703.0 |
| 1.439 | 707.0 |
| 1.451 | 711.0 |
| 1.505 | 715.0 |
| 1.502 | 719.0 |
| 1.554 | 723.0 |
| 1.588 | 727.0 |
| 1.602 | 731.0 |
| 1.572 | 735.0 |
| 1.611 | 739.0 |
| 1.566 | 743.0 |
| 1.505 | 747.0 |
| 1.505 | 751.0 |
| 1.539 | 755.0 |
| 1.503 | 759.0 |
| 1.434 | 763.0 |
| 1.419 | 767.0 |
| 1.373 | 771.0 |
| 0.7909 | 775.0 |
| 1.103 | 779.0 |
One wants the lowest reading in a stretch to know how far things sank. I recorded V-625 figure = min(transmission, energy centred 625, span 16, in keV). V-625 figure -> 1.389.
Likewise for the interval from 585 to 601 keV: 1.394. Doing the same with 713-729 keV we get 1.502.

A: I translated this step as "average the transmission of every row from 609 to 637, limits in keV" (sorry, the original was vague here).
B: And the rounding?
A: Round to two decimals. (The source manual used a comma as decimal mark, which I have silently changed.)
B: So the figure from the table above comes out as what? 1.42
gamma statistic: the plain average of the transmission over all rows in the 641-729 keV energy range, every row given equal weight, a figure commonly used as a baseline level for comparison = 1.43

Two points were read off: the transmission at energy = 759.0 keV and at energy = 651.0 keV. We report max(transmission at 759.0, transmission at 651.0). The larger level 1.50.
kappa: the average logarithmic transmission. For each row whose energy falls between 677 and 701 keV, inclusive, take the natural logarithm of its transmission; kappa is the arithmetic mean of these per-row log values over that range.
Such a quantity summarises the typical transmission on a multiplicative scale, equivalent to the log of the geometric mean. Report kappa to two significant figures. 0.34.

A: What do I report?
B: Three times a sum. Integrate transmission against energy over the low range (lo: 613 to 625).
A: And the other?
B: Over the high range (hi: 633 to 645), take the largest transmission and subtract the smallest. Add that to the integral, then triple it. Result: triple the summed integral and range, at 51.7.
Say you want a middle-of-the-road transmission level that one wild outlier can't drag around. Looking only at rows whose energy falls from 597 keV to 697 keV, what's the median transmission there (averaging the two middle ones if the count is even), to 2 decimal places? 1.41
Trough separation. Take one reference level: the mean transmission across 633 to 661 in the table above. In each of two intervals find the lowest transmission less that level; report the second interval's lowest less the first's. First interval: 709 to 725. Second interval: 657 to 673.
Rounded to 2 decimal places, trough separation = -0.08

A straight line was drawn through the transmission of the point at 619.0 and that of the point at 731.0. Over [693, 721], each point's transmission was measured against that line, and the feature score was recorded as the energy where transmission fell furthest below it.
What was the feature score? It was 699.0 keV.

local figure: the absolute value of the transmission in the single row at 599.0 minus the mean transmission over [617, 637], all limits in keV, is 0.003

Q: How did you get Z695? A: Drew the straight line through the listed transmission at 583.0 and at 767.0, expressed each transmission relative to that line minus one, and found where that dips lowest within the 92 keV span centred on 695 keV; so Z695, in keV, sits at 675.0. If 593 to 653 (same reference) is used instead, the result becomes 615.0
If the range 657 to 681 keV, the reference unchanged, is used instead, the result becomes 675.0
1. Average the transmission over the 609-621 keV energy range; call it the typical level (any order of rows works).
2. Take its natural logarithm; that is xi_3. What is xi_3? 0.341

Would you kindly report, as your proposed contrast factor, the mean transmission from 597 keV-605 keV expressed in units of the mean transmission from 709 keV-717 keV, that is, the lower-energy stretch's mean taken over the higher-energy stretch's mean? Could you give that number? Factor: 0.97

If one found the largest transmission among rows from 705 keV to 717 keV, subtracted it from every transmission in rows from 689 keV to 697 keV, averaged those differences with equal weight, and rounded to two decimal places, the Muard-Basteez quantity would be -0.11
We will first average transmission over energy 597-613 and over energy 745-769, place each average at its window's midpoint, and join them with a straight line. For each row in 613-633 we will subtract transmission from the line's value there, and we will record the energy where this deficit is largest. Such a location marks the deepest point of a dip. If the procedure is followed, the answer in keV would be 615.0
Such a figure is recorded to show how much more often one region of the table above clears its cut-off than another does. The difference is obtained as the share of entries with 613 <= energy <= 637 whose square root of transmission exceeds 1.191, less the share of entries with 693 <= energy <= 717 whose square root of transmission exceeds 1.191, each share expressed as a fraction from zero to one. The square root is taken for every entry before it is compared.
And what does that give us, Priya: -0.33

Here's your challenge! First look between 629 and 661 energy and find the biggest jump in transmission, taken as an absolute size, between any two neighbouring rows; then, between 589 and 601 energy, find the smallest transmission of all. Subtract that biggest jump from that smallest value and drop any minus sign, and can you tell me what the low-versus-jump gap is 1.34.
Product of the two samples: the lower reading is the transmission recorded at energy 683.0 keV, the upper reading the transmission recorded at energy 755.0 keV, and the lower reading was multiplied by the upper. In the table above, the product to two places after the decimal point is 2.17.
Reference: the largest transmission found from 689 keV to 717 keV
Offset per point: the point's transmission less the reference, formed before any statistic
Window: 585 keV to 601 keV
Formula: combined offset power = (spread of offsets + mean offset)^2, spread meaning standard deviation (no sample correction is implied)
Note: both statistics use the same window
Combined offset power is 0.004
